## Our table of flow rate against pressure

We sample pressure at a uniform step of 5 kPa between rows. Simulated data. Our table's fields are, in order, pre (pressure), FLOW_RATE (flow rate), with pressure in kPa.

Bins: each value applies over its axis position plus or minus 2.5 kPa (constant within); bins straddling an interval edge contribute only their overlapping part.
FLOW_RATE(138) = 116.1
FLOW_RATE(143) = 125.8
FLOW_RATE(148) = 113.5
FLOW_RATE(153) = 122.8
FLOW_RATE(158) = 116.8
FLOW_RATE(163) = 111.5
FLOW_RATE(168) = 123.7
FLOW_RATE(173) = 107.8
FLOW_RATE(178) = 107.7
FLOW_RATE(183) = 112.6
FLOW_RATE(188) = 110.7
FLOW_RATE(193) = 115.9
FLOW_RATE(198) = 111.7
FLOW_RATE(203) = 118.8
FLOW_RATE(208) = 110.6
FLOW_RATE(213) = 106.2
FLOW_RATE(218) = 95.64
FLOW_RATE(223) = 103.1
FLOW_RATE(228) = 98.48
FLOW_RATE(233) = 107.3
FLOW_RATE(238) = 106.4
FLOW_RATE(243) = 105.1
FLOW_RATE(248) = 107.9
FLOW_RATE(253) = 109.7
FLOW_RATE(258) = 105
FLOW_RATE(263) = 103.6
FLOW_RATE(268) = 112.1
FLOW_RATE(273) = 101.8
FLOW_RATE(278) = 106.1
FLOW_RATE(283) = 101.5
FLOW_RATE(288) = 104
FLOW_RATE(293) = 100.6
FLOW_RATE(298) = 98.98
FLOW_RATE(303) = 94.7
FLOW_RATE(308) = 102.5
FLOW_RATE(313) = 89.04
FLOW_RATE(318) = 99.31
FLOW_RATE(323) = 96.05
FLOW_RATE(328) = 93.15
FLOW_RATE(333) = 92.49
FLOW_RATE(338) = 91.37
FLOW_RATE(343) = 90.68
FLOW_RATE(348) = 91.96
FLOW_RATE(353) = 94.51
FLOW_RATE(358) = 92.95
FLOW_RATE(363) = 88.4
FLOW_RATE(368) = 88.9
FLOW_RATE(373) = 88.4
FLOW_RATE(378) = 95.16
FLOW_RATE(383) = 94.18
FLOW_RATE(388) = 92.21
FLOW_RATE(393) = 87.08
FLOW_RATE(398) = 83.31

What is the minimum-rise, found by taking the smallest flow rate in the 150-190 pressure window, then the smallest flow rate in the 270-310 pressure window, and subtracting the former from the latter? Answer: -13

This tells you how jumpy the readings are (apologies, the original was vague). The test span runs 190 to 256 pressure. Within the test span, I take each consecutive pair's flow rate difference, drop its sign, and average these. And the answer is 5.2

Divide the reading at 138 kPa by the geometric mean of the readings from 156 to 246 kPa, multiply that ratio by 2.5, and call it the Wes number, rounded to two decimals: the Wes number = 2.66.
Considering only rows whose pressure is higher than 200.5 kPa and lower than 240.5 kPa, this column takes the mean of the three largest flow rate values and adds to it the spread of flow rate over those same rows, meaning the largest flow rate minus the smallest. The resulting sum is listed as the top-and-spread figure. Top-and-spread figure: 135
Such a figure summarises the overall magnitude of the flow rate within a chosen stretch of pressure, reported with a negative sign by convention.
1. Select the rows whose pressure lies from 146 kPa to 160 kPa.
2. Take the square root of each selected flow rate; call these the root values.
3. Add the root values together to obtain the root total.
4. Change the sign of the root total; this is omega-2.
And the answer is -33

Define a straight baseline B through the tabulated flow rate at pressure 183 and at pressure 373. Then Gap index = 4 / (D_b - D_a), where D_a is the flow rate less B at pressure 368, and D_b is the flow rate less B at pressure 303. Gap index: -1.6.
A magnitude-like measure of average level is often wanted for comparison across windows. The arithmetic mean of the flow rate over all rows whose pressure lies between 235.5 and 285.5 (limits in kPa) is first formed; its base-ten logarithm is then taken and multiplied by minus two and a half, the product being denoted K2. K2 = -5.06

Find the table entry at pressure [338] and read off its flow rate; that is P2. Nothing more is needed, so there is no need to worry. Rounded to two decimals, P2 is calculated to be 91.37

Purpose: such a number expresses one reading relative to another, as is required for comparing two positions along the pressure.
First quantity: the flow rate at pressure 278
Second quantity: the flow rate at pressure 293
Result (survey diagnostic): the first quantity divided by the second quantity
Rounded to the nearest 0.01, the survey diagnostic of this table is 1.05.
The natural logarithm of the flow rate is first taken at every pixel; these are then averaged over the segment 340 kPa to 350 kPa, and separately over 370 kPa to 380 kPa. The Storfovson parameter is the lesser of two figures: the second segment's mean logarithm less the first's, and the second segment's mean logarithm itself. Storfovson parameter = 0.00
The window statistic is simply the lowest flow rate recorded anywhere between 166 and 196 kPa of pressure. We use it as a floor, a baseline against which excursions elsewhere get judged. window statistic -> 107.7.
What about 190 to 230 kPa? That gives 95.64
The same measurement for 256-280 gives 101.8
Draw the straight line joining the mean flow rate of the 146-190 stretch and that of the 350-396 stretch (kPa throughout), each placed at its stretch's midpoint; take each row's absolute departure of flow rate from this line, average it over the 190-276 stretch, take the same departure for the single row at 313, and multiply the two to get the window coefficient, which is 34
